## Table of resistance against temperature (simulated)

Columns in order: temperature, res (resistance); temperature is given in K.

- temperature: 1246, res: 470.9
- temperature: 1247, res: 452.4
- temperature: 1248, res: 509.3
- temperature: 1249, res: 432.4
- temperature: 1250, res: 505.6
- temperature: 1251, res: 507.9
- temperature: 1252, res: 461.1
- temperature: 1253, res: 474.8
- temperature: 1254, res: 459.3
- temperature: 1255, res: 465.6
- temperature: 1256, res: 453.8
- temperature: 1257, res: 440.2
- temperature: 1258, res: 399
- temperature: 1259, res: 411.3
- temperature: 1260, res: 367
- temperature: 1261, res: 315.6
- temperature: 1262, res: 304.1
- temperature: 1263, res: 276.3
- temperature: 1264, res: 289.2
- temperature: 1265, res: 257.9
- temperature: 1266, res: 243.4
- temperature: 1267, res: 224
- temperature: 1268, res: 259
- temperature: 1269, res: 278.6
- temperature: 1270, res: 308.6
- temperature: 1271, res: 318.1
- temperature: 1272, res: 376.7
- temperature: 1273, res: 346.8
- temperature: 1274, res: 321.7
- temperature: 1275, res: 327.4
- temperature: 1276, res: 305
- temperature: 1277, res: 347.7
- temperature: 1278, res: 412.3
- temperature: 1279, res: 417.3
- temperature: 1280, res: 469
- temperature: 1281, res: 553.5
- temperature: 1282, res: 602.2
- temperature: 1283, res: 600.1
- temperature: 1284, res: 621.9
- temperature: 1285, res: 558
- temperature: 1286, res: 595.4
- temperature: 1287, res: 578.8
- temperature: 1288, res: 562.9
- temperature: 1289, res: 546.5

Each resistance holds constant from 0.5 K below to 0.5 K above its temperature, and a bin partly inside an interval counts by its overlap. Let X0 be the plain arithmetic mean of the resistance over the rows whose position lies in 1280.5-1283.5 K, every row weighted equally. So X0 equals 585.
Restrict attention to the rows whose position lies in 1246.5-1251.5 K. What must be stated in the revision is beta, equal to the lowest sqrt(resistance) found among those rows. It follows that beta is 21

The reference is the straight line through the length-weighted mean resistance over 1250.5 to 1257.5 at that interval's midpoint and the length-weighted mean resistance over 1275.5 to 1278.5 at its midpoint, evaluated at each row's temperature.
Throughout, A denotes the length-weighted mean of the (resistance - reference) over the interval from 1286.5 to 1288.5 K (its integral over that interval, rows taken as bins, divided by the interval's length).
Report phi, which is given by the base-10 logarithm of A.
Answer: 2.4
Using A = 267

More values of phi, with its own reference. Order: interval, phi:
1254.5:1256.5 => -0.1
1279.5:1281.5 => 2.2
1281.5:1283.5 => 2.4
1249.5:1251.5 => 1.4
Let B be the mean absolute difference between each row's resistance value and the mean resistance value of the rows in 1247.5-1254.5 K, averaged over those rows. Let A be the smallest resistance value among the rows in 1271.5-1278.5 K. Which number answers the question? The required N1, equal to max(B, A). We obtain 305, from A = 305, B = 25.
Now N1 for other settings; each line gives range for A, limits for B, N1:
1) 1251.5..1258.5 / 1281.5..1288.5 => 399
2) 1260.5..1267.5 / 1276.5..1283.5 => 224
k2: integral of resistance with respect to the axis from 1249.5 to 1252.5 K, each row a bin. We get 1475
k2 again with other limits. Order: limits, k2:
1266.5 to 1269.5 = 762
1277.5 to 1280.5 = 1299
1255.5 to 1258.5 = 1293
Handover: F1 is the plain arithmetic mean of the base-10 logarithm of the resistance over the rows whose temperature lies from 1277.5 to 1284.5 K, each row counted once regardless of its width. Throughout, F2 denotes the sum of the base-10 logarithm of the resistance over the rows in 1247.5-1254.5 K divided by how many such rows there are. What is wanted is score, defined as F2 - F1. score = -0.04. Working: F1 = 2.71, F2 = 2.68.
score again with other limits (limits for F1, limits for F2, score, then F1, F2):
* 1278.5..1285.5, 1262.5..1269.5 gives -0.32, 2.73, 2.42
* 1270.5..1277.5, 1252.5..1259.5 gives 0.12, 2.52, 2.65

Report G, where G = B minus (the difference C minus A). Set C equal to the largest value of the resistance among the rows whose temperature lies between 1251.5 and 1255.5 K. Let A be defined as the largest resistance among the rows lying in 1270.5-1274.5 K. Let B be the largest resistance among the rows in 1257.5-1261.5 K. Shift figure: 313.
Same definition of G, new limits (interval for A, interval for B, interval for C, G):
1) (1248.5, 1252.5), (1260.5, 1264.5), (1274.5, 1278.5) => 411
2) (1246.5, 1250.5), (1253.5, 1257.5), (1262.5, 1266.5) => 686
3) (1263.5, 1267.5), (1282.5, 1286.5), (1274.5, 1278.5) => 499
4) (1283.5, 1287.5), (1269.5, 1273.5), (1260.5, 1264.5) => 683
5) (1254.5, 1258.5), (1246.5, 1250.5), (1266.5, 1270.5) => 666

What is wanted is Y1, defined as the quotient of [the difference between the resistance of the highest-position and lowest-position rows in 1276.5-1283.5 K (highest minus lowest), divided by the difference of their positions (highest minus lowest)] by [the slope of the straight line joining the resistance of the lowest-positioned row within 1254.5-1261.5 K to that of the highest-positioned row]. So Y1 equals -1.7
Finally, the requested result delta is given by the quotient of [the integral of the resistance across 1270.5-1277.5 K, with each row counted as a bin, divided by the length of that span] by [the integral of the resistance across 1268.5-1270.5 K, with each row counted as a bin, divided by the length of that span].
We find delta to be 1.14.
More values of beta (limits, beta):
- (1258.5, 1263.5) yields 17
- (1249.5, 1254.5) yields 21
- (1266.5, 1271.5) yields 15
